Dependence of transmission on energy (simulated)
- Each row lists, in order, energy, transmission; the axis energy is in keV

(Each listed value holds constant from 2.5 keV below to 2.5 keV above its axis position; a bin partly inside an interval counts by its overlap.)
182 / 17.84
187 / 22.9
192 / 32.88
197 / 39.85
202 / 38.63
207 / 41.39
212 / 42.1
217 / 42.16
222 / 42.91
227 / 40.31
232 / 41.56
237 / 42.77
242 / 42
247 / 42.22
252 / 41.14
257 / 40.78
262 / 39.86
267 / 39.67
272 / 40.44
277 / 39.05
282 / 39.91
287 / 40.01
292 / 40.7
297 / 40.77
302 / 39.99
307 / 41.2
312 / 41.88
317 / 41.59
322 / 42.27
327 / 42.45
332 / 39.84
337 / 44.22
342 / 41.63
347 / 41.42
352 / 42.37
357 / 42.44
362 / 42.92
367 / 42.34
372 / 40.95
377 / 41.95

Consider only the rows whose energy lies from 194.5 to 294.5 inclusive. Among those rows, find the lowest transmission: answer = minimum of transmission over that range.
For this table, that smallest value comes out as 38.63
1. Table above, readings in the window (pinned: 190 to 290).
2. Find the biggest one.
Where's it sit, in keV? 222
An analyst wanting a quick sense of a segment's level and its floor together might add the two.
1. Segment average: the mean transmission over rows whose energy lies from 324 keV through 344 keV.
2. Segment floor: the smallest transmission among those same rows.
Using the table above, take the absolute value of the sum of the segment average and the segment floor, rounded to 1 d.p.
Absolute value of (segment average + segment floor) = 81.9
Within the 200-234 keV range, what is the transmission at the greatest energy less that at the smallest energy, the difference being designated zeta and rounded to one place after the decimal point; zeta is 2.9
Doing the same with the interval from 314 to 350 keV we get -0.2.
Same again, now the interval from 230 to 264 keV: -1.7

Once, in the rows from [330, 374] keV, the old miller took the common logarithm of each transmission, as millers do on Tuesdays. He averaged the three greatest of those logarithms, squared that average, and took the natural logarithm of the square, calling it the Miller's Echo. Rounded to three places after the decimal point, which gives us 0.984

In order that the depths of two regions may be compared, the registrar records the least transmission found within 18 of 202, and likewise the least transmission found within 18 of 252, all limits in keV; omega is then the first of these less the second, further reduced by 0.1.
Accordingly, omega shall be -16.9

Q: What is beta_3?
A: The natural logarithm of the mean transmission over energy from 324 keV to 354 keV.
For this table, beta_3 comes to 3.737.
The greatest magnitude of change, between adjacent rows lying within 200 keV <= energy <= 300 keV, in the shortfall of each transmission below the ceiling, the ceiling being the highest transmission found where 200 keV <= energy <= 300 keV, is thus 2.8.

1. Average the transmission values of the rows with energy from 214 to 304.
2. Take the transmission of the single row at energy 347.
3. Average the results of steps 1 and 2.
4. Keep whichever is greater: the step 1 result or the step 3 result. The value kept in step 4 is 41.2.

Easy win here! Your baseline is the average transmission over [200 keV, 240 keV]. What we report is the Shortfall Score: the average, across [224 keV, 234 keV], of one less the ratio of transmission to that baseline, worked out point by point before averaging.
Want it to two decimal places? 0.01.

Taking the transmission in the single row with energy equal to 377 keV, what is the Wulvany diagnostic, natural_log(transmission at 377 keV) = 3.736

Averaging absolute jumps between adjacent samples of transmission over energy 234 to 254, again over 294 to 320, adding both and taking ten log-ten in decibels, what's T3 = 1.6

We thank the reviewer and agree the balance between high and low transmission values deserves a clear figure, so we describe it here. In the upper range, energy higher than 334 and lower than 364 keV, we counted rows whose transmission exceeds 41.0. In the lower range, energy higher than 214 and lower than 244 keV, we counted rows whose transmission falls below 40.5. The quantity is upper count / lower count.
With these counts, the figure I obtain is 6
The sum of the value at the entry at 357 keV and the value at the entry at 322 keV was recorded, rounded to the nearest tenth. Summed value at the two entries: 84.7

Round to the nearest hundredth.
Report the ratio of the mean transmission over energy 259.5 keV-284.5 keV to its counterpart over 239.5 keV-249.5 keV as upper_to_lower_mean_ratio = 0.94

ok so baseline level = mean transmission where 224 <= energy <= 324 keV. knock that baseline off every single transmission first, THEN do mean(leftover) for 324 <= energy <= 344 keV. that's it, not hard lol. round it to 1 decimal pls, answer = 1.1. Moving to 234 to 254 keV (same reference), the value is 1.1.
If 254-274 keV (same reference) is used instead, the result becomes -0.7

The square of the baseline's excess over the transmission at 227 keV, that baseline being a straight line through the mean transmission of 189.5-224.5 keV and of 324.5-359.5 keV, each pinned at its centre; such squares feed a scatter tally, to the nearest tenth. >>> 0.0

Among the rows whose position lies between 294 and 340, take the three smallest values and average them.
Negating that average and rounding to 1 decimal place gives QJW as -40.2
